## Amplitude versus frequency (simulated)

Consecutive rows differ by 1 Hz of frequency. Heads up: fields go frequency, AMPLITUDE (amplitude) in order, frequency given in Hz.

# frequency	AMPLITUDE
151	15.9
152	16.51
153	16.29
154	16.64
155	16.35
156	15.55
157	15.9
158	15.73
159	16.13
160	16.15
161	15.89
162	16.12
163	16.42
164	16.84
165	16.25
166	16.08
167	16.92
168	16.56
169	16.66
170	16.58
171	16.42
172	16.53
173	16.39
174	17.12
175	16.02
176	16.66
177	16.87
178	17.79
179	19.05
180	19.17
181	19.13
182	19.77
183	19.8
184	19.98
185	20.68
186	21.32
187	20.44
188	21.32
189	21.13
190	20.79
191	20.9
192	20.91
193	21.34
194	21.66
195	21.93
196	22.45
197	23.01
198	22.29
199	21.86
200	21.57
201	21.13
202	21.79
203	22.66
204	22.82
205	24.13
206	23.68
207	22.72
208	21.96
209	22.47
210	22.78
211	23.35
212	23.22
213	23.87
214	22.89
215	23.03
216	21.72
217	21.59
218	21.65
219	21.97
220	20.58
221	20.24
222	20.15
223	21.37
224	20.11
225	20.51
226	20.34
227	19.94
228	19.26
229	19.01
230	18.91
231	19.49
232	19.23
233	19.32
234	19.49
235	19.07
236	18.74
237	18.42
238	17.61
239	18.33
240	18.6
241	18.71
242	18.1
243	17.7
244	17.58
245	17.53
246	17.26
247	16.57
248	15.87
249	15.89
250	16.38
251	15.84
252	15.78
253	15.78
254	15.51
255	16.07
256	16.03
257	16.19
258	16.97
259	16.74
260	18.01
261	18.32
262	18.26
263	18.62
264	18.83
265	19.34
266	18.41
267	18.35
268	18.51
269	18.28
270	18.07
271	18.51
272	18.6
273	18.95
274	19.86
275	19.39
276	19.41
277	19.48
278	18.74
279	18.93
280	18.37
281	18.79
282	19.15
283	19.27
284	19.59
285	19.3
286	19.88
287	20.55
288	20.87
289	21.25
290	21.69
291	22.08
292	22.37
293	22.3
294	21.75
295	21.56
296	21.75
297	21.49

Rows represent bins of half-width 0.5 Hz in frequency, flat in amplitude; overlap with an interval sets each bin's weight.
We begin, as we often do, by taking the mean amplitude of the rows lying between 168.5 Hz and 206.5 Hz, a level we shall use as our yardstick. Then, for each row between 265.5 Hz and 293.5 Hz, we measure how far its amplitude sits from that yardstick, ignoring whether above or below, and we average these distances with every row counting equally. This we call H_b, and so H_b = 1.2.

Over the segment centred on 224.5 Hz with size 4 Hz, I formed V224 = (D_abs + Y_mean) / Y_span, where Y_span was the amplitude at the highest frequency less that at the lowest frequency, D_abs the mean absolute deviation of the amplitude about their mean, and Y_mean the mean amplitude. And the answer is -20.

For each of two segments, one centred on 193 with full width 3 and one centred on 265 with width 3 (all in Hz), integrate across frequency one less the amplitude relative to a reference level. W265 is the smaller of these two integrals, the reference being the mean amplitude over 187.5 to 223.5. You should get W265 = 0.10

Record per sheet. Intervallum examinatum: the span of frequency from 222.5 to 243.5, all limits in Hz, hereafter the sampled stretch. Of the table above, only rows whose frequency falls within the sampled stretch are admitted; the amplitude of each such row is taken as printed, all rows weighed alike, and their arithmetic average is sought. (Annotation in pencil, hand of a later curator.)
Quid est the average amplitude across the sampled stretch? 19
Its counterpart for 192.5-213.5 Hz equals 23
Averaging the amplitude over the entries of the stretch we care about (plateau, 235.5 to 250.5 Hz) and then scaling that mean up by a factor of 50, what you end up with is 878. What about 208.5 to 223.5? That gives 1103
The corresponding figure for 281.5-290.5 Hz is 1009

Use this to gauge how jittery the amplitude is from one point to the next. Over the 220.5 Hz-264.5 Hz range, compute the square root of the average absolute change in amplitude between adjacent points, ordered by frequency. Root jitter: 0.63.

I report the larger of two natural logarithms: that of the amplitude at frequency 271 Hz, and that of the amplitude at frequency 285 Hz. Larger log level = 2.96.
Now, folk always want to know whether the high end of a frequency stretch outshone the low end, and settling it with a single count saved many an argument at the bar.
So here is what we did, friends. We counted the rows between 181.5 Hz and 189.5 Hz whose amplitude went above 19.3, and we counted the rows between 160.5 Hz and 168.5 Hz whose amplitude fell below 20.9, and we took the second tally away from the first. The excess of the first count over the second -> 0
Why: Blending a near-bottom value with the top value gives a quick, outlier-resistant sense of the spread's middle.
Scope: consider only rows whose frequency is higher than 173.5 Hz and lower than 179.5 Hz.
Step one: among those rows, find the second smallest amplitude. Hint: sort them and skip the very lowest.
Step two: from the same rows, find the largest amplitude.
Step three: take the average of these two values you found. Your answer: 18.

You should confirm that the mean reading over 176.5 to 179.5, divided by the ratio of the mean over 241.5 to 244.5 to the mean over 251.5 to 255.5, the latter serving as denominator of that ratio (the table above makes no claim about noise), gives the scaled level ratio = 15.9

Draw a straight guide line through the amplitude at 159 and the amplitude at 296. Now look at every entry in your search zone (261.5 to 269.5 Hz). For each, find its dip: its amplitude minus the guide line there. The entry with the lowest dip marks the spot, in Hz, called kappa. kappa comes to 269 Hz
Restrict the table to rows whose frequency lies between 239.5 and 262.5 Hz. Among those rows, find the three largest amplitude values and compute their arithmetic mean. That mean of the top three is 18.5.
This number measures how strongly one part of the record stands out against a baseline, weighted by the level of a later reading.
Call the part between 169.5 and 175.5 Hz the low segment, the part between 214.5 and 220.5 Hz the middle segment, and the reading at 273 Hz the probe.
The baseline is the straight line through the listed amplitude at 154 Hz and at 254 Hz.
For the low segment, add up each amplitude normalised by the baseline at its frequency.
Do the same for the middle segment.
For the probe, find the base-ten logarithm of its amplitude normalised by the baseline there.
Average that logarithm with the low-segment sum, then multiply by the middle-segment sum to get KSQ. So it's 25.1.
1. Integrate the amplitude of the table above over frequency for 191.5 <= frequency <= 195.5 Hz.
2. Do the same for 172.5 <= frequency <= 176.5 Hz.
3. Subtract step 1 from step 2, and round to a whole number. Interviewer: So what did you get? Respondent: -20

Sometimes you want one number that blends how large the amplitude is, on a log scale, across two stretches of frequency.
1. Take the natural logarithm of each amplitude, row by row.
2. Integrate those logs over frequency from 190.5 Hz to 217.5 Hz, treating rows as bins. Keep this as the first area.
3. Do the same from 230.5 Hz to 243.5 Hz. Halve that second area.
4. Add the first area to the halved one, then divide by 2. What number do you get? 51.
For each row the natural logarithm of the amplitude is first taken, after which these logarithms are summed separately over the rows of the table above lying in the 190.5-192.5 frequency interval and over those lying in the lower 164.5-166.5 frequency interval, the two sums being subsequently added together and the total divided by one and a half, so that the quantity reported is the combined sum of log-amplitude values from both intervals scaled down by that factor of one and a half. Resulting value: 7.76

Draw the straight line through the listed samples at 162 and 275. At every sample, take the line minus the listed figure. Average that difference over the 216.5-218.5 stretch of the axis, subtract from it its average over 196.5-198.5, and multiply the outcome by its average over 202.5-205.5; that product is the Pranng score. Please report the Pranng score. -9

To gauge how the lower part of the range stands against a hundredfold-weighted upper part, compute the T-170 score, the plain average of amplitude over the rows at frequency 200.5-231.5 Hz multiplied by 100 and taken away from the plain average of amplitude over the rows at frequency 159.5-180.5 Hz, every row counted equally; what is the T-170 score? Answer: -2142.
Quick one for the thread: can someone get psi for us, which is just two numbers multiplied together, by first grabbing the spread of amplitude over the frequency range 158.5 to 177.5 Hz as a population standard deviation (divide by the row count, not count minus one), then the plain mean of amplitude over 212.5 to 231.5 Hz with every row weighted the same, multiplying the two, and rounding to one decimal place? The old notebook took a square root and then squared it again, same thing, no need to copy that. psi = 6.9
